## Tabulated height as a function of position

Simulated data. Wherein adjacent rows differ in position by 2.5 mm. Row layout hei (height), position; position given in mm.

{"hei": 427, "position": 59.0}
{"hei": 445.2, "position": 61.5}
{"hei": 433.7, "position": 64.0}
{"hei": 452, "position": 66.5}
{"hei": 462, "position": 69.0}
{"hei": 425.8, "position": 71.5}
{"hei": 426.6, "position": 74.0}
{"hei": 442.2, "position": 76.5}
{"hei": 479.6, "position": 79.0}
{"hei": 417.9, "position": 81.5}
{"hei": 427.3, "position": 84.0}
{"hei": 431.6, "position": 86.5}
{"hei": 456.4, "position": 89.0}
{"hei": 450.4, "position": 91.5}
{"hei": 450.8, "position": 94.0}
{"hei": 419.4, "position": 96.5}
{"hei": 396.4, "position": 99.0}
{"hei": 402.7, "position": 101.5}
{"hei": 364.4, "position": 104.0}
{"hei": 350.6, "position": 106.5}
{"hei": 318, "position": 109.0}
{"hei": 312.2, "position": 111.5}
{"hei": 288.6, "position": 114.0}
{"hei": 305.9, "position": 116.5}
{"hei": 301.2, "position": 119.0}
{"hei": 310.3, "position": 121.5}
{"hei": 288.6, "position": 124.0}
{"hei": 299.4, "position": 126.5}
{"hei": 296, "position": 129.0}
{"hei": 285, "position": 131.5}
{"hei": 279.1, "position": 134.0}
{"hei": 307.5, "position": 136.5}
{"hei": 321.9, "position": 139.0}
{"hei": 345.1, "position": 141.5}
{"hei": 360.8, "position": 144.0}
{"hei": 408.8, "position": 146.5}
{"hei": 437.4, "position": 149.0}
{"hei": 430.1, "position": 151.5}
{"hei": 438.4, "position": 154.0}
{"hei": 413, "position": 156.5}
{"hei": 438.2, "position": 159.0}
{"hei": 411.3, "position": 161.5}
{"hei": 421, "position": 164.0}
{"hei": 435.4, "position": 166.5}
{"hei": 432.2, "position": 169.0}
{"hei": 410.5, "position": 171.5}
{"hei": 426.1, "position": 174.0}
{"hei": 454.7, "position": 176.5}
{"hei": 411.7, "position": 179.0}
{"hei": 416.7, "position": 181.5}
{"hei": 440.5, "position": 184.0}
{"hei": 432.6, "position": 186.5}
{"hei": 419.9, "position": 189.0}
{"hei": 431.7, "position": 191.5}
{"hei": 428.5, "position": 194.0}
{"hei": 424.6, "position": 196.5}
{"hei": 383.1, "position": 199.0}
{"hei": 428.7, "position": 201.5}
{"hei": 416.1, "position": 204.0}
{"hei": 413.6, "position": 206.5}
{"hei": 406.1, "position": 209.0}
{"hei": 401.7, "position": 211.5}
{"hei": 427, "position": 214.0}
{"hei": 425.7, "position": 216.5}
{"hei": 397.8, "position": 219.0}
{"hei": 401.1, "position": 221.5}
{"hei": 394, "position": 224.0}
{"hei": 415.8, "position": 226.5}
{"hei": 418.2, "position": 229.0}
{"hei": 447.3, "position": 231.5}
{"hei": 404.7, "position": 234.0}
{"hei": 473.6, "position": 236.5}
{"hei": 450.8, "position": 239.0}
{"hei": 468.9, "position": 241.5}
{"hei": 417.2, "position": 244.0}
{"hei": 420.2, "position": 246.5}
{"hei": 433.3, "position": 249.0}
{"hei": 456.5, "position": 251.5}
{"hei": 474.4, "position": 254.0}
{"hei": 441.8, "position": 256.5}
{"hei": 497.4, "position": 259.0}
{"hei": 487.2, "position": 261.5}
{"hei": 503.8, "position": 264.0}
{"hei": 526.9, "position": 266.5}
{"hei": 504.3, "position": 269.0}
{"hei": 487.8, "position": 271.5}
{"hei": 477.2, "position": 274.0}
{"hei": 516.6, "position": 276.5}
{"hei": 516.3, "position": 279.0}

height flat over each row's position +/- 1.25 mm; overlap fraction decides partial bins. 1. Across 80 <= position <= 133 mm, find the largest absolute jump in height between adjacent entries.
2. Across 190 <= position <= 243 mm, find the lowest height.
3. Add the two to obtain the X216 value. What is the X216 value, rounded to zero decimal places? 421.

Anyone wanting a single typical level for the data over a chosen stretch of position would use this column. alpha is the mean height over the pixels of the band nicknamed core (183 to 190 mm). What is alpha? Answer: 431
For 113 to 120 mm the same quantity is 299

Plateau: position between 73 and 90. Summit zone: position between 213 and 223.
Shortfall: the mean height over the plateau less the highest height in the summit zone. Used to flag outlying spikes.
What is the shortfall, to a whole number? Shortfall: 13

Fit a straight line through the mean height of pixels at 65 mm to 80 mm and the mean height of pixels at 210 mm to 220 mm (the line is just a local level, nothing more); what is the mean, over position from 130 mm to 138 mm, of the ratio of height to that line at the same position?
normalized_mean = 0.67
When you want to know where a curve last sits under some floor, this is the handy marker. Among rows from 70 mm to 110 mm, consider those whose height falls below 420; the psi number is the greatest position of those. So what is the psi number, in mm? 109.0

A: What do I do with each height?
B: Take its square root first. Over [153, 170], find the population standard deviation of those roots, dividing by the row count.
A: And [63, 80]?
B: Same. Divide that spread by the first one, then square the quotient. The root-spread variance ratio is 2.7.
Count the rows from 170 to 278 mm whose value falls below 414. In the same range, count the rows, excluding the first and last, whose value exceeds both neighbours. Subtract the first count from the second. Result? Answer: 2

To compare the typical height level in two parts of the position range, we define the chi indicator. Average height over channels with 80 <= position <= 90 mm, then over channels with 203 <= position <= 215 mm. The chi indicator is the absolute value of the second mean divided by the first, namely 0.95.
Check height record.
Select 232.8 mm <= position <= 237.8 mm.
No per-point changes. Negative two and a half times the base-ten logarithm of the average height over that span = -6.61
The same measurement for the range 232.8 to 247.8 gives -6.61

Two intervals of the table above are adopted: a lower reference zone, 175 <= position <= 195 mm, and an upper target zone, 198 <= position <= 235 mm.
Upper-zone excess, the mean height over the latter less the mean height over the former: -17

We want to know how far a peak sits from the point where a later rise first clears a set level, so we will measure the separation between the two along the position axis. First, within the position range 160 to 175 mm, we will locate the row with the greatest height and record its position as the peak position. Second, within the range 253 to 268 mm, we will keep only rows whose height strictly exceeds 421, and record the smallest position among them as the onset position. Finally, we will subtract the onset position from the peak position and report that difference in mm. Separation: -87.5 mm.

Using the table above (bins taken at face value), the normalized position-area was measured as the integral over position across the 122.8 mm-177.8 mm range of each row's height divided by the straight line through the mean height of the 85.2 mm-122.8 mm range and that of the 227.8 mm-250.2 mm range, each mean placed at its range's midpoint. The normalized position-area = 53 mm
